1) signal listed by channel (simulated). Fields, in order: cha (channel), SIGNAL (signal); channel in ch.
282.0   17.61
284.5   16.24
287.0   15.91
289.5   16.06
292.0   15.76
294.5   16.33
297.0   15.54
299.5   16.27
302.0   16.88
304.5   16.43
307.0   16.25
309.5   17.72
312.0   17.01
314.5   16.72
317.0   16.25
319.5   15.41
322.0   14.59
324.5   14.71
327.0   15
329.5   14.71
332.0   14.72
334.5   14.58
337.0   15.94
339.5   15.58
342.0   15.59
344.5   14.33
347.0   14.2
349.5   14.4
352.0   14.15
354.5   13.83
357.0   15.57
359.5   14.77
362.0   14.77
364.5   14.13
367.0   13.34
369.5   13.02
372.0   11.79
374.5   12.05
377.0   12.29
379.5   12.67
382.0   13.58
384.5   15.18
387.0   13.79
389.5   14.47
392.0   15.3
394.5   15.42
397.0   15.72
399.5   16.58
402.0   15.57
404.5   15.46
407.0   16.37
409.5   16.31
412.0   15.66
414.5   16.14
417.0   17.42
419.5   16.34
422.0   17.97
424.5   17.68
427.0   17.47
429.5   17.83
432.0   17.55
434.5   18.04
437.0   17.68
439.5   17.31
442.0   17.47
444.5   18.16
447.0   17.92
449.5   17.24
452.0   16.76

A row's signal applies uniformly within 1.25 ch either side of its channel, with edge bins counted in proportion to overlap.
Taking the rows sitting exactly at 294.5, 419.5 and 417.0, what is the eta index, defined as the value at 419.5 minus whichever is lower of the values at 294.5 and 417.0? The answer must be 0.0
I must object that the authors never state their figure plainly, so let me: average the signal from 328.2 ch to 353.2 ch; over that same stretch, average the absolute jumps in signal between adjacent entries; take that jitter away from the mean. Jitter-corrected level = 14.4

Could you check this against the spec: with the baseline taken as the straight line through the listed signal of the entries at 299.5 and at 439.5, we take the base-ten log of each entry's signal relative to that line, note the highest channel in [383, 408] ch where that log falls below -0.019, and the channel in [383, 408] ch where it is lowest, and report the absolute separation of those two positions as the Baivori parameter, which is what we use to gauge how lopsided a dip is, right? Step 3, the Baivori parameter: 17.5 ch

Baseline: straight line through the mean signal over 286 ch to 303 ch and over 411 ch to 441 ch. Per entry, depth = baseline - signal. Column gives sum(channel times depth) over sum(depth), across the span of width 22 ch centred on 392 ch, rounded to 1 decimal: 389.7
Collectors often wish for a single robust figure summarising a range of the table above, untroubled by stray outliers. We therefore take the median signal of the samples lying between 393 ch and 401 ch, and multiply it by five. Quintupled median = 79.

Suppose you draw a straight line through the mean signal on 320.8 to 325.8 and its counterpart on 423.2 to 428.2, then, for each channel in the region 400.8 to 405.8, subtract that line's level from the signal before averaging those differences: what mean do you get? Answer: -1.42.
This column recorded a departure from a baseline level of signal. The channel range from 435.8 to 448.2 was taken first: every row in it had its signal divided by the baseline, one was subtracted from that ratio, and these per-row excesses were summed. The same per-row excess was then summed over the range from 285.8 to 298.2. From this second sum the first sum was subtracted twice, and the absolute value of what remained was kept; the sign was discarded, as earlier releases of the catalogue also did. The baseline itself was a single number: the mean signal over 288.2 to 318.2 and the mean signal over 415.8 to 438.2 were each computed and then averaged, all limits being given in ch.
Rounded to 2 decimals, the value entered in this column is 0.74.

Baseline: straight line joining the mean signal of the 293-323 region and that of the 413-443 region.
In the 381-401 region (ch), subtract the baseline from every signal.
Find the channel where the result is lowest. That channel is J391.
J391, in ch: 382.0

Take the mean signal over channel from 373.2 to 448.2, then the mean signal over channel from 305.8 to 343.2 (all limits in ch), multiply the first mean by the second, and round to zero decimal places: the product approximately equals 251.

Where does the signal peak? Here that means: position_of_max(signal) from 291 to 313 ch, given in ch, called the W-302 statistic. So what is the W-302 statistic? 309.5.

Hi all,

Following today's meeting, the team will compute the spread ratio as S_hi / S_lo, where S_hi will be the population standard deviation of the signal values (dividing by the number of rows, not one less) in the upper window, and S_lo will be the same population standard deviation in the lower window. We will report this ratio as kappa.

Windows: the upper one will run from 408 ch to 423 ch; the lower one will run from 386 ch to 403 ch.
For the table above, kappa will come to 0.95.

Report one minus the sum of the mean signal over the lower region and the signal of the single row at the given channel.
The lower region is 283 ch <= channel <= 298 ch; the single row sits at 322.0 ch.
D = -29.6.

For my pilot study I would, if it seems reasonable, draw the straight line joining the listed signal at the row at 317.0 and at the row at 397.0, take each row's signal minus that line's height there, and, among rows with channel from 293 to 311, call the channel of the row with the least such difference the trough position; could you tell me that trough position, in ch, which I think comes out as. 297.0 ch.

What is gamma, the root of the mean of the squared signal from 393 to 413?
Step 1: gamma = 15.9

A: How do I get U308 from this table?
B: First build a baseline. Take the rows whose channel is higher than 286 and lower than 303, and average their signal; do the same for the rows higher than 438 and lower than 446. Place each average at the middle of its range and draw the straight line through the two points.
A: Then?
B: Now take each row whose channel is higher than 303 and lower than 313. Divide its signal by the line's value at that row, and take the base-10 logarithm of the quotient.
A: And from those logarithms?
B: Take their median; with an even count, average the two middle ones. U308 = 0.012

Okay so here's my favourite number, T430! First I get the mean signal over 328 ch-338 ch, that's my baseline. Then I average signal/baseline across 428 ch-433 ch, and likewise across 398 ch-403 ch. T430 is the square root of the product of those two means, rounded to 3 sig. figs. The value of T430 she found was 1.13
